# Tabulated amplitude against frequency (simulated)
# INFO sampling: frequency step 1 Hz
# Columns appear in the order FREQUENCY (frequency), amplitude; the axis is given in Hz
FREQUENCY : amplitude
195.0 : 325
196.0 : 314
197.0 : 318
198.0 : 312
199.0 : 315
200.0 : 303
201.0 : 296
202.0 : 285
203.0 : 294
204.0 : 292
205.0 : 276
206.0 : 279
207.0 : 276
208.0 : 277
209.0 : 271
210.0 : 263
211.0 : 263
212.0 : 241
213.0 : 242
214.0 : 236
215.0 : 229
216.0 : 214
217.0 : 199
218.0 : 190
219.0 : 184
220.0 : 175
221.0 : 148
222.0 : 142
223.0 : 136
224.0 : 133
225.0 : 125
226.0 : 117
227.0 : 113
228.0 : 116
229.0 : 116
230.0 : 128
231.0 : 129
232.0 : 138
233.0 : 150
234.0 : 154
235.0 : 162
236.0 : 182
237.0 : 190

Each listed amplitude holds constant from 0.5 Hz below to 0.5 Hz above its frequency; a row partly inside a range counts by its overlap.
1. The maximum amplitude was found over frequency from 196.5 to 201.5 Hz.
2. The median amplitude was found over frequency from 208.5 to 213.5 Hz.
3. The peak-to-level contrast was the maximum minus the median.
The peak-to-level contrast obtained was 55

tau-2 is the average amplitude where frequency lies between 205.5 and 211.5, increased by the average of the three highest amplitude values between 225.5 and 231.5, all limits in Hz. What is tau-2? 396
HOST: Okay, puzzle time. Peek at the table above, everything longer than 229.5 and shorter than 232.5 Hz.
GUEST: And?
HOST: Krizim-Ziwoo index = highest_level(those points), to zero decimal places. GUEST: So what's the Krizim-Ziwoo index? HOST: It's 138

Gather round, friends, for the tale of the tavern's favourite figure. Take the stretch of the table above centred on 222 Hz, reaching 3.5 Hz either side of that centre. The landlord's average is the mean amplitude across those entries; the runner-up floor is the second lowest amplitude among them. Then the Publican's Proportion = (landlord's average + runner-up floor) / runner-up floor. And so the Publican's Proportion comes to 2.12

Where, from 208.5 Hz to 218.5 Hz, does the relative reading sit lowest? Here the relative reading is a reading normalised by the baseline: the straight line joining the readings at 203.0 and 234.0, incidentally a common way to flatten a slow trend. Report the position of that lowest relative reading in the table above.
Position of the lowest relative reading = 218.0 Hz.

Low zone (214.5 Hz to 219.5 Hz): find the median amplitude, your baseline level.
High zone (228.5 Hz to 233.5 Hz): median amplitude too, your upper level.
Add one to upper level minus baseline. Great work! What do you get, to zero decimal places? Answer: -69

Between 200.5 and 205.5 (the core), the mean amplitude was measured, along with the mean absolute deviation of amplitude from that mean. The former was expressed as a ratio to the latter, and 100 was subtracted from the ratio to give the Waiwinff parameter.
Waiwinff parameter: -55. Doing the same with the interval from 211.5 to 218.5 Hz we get -87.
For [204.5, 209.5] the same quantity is 44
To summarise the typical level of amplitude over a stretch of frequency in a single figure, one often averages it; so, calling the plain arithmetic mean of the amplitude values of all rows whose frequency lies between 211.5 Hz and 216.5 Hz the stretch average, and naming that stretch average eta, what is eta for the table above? 232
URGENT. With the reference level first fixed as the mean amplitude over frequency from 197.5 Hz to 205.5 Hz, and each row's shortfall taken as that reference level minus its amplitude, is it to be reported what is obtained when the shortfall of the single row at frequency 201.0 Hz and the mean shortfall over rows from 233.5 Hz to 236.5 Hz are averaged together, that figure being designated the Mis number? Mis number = 66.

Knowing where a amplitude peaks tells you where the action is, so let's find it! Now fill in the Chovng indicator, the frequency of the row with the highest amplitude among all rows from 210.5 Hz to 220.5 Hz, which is 211.0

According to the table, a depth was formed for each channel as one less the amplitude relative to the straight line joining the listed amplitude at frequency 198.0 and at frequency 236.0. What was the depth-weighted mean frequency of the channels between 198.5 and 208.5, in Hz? 204.6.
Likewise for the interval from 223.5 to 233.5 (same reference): 228.1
